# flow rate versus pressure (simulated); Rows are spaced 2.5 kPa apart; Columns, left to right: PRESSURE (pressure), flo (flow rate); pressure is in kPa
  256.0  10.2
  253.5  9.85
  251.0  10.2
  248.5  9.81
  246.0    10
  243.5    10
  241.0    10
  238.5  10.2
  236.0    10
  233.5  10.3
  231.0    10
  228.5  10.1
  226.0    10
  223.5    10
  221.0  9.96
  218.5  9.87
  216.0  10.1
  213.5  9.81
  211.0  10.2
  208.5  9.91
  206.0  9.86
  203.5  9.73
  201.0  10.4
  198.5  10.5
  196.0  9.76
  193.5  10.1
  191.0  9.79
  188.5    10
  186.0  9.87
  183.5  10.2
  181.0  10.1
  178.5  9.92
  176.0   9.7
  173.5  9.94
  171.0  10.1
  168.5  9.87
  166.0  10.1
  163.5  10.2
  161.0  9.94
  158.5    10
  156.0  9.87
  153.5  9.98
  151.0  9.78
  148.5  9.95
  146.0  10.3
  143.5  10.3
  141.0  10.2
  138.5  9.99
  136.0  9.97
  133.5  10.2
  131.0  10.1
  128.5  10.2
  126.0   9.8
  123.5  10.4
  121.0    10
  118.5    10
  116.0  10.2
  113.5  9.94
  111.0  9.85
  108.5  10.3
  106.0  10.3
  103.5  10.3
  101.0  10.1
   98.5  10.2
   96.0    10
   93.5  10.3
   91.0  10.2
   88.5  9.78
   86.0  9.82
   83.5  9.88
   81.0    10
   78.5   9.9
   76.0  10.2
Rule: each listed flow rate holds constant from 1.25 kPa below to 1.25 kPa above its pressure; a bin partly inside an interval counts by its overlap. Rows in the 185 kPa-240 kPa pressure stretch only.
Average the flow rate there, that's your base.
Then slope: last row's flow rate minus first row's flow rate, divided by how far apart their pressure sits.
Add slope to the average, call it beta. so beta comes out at 10.03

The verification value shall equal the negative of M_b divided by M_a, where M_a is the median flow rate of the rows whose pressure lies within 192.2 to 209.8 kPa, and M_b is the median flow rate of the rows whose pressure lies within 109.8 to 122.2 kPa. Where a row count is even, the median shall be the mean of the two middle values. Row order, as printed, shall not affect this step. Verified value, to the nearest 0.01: -1.01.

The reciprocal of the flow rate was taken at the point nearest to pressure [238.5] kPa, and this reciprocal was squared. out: 0.0096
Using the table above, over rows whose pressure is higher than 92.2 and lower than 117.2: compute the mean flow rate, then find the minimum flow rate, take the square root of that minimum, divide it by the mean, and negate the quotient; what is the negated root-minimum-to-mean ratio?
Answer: -0.309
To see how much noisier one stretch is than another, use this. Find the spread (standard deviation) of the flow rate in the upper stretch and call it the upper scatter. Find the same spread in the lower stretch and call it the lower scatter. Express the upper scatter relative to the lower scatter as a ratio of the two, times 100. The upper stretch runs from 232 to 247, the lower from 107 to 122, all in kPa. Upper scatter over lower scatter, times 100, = 79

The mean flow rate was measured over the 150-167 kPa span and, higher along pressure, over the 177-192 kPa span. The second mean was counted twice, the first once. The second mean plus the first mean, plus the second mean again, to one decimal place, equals 29.9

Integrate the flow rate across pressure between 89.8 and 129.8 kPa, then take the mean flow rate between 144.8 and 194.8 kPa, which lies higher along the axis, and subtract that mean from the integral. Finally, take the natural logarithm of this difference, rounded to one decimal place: 6.0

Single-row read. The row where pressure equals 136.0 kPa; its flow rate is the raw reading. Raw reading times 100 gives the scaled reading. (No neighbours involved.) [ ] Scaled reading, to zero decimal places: 997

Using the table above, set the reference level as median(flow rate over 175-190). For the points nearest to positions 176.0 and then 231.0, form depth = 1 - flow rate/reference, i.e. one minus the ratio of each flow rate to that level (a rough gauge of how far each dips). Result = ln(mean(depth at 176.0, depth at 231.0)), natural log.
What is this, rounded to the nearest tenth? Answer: -4.5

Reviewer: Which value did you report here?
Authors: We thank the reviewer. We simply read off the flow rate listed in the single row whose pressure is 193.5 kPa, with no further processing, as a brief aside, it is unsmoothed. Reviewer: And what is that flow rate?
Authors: 10.1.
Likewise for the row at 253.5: 9.85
